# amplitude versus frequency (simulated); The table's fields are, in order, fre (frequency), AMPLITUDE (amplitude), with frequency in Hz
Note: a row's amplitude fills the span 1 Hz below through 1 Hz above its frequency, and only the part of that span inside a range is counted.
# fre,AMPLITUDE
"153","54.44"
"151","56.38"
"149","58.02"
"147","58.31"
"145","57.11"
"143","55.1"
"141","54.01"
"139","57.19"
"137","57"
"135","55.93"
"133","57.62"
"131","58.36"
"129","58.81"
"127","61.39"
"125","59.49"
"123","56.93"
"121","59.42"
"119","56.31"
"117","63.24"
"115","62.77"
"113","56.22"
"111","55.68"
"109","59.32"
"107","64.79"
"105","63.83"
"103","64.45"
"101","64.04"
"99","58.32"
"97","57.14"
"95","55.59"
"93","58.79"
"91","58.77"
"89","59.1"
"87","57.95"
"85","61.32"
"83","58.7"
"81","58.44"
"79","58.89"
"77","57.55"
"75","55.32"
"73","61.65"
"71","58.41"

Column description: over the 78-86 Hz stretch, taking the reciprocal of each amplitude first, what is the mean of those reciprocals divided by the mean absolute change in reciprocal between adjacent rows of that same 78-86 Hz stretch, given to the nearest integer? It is 54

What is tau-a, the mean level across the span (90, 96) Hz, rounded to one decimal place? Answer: 57.7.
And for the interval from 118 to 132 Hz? 58.7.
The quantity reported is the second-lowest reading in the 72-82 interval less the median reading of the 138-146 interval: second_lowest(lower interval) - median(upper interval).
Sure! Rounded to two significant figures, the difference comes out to 1.4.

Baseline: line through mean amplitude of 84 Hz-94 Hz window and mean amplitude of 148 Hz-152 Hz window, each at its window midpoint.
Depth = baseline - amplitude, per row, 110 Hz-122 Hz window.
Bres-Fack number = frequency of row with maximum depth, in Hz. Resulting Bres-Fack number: 111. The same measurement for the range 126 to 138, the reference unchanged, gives 135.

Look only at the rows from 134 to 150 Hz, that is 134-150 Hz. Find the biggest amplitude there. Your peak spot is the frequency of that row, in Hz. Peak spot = 147 Hz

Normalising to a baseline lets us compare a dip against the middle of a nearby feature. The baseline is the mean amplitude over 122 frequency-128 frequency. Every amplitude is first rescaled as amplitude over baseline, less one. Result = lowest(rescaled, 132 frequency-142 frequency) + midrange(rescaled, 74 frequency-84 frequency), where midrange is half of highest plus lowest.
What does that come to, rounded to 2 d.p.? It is -0.13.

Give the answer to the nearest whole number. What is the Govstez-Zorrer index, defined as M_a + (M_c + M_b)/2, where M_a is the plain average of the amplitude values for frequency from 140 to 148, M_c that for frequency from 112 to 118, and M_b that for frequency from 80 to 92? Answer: 116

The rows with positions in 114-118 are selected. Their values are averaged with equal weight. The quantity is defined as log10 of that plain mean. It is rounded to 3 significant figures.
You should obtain 1.80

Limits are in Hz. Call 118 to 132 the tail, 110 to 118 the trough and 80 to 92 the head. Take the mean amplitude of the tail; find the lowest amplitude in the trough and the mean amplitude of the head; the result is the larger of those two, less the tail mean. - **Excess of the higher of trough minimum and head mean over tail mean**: 0.4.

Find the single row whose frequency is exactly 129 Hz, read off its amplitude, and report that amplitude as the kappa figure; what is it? 58.81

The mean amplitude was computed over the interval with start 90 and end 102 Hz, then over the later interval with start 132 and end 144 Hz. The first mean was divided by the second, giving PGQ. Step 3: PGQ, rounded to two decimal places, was 1.05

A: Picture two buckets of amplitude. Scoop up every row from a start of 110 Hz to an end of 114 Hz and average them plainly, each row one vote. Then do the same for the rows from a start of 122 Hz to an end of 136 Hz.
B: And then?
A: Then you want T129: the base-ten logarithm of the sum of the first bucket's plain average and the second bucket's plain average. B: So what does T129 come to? 2.06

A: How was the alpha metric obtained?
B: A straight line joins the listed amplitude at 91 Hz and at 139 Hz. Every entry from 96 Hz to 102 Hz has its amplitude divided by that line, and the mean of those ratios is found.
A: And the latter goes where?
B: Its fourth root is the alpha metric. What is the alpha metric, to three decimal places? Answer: 1.006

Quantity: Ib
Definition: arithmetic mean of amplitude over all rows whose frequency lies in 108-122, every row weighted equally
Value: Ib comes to 59.0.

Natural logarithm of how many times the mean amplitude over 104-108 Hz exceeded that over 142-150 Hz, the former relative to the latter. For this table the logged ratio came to 0.12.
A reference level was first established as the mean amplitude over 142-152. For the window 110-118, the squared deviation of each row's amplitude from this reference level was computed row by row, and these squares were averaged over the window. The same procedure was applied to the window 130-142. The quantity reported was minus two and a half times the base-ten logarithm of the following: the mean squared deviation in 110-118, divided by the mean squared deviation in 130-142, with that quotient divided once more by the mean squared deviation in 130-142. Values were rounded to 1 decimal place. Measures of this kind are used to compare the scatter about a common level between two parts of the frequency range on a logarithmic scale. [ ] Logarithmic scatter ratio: -1.6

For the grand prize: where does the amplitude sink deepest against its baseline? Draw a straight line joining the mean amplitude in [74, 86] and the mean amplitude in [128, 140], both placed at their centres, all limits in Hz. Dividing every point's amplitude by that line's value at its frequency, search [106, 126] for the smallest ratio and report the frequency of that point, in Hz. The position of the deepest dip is 111 Hz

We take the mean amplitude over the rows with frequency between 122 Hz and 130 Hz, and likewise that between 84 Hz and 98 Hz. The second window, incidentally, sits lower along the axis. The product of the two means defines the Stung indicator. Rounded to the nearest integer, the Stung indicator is 3453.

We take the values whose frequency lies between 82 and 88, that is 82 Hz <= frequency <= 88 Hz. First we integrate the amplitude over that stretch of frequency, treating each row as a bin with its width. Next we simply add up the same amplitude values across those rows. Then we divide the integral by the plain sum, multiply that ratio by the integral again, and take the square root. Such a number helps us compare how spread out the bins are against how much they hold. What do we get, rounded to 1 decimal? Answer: 26.7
